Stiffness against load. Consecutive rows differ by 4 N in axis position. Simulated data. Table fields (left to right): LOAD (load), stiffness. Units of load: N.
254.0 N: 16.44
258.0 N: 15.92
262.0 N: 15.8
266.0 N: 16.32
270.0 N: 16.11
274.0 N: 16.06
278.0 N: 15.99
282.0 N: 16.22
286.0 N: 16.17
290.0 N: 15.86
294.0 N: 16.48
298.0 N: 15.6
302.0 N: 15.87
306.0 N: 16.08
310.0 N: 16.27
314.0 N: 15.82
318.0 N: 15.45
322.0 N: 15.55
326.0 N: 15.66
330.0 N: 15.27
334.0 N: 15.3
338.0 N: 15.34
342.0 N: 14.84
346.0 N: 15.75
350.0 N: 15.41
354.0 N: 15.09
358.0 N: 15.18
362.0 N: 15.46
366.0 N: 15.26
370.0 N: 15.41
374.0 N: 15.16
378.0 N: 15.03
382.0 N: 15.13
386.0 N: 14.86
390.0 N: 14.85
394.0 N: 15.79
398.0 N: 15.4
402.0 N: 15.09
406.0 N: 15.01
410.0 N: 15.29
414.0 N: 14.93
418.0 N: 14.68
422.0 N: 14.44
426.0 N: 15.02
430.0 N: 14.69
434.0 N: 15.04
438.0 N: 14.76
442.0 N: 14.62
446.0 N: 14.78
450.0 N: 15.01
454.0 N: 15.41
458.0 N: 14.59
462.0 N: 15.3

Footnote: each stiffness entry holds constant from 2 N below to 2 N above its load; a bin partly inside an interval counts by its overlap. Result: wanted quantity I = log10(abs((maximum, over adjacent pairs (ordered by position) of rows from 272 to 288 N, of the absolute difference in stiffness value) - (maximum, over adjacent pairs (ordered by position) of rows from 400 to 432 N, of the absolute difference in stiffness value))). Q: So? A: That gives -0.46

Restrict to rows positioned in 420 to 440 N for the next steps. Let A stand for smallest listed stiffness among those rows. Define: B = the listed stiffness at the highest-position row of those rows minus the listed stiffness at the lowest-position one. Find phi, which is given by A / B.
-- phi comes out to 45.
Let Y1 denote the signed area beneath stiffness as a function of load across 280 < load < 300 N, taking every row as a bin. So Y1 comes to 321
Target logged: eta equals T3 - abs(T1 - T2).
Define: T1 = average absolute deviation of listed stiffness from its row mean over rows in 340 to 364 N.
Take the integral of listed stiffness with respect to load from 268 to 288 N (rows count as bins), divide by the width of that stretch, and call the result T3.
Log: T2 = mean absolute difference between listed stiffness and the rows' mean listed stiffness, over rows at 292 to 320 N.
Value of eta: 16.1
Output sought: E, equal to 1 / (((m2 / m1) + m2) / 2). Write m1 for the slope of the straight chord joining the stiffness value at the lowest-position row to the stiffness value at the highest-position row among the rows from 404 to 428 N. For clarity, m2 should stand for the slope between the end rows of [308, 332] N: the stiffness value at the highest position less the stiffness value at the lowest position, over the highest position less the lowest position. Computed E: 0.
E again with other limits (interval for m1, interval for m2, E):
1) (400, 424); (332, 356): 6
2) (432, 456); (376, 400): 2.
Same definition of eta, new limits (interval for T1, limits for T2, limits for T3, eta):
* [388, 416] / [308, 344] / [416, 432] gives 14.7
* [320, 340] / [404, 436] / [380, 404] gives 15.1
